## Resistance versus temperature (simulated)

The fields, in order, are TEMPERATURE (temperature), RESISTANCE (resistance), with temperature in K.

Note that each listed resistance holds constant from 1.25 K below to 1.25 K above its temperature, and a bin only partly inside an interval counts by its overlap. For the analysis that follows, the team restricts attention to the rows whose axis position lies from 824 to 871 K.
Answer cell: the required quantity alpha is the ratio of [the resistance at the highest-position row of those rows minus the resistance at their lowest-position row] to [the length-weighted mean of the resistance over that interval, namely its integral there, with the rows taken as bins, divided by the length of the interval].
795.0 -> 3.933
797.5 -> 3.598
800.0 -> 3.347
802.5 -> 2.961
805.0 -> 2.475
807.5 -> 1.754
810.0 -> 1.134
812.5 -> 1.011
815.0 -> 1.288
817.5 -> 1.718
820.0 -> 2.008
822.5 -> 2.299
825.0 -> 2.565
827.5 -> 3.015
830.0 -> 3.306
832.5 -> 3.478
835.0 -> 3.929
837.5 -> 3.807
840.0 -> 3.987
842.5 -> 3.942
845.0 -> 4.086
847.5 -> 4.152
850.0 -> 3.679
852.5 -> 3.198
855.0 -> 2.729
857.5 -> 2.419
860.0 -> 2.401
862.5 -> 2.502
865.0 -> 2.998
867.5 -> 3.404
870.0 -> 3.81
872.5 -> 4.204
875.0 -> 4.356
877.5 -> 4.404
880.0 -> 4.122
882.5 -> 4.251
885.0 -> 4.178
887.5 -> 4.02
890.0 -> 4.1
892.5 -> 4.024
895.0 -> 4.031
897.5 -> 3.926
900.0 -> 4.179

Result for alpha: 0.4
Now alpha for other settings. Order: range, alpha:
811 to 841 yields 1.1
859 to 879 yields 0.6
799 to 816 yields -1.0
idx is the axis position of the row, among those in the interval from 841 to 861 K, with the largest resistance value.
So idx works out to 847.5 K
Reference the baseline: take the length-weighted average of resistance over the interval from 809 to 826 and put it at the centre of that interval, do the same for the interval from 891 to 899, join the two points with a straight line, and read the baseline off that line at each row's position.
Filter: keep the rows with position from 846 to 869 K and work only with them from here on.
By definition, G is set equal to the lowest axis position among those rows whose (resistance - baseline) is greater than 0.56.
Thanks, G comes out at 847.5 K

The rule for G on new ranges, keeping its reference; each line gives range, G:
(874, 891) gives 875.0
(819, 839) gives 825.0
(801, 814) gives 802.5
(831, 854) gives 832.5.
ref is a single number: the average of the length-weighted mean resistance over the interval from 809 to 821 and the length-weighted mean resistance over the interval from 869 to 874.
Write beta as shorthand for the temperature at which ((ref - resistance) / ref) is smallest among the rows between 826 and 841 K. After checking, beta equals 840.0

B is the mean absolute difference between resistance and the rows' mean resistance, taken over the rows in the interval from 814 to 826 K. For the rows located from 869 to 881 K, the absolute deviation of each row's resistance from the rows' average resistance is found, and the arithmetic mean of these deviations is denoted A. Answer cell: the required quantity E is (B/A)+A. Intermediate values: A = 0.17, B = 0.38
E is 2.39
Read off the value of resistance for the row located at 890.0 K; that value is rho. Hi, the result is 4.1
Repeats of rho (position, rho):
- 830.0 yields 3.306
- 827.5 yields 3.015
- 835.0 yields 3.929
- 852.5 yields 3.198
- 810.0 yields 1.134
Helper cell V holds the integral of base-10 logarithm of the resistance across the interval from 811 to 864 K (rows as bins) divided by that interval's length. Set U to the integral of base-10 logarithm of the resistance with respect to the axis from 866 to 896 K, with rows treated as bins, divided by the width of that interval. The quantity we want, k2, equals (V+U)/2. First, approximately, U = 0.61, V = 0.44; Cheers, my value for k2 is 0.52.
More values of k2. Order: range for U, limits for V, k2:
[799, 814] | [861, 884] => 0.42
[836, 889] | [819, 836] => 0.51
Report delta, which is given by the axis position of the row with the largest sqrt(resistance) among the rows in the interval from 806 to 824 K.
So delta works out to 822.5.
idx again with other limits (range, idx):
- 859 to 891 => 877.5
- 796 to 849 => 847.5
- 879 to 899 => 882.5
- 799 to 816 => 800.0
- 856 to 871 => 870.0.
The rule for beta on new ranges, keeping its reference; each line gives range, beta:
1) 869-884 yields 877.5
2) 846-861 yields 847.5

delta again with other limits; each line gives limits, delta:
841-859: 847.5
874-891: 877.5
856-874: 872.5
